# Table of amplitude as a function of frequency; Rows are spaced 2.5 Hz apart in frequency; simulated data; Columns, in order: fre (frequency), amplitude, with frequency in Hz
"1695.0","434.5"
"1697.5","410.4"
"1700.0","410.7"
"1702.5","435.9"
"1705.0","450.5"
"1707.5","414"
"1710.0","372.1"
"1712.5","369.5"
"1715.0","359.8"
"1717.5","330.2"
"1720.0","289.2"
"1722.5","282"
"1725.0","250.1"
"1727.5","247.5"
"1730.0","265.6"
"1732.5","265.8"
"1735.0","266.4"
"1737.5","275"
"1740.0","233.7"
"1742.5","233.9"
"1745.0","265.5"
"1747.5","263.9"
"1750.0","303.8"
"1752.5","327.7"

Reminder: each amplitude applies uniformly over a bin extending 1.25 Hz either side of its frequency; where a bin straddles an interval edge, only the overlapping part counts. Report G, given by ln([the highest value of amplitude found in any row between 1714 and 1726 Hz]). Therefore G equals 5.89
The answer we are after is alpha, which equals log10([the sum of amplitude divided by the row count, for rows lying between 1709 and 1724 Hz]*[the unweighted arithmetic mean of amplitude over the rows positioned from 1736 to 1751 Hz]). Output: 4.94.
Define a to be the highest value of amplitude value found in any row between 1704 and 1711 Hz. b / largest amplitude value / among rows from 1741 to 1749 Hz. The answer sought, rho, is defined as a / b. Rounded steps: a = 450.5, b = 265.5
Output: 1.70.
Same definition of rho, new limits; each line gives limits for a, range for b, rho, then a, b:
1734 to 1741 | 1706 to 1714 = 0.66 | 275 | 414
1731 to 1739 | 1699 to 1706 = 0.61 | 275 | 450.5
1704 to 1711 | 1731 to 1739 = 1.64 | 450.5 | 275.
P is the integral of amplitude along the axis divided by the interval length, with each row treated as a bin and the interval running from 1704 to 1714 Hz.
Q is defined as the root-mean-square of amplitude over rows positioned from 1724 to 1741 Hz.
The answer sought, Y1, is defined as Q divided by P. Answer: 0.6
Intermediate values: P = 399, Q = 258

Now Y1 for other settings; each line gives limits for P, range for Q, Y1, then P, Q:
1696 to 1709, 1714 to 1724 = 0.7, 423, 317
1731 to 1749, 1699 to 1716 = 1.6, 258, 403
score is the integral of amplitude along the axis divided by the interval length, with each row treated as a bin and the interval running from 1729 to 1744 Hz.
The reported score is 257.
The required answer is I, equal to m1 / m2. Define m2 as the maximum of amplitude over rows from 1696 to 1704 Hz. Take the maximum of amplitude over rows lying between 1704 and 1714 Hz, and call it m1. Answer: 1.03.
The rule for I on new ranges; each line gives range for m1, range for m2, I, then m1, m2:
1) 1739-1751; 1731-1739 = 1.10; 303.8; 275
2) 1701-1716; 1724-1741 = 1.64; 450.5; 275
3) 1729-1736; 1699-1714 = 0.59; 266.4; 450.5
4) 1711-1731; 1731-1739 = 1.34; 369.5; 275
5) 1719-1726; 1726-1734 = 1.09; 289.2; 265.8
